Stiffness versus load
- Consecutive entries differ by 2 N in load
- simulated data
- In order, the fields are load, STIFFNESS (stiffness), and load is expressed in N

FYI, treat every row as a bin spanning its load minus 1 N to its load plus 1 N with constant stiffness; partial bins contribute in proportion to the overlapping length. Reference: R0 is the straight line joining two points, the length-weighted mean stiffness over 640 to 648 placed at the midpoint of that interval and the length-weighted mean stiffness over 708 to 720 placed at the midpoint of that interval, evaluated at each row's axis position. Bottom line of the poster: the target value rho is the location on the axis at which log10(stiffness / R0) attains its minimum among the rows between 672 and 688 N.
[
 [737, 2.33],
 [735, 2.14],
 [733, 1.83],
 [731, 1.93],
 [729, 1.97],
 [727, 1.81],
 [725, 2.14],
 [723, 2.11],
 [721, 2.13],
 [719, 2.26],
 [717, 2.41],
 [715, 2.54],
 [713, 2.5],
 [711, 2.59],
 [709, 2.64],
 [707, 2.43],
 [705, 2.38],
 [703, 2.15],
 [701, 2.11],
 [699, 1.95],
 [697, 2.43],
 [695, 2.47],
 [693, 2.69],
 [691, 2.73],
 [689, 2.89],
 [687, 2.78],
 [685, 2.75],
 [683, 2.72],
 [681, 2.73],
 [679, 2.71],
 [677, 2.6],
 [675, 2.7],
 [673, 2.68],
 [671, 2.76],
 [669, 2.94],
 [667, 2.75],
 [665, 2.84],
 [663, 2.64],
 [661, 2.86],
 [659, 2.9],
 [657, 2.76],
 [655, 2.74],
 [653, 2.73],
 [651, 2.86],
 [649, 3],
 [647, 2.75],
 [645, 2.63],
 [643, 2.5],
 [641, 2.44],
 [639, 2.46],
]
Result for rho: 677 N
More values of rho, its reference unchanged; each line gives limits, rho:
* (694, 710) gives 699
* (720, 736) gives 727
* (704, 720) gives 719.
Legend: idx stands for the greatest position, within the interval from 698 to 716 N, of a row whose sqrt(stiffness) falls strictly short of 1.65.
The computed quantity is 715 N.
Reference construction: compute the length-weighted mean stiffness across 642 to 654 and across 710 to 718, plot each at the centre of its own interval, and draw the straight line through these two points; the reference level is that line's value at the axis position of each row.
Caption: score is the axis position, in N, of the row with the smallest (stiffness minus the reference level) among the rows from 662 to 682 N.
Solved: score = 663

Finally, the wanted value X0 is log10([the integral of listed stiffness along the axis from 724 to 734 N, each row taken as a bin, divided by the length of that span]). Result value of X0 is 0.287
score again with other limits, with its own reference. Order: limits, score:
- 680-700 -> 699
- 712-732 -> 727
